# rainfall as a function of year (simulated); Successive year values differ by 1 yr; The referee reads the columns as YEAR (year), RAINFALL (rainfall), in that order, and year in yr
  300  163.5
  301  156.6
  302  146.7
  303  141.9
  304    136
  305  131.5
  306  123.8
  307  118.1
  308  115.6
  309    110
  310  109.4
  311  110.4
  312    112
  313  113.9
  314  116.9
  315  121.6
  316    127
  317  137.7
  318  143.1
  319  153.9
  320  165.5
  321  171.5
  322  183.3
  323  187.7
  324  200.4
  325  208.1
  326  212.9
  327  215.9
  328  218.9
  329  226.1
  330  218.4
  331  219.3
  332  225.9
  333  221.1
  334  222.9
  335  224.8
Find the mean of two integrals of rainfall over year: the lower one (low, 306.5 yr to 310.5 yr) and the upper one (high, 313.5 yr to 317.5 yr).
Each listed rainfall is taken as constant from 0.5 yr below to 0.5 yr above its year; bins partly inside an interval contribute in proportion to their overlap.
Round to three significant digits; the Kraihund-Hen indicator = 478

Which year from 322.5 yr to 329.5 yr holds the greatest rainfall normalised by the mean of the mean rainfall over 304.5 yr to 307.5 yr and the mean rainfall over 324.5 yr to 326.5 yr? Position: 329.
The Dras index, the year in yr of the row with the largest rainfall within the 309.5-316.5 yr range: 316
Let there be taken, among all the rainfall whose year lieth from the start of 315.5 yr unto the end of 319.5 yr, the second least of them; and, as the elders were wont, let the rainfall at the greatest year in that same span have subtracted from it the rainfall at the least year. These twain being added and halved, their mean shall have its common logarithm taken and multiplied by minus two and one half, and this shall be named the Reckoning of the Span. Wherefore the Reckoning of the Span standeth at -4.8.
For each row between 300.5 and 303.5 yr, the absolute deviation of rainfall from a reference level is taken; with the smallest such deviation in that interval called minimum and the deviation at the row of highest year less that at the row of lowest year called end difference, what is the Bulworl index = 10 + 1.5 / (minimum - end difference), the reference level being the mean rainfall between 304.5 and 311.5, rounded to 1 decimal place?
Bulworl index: 10.0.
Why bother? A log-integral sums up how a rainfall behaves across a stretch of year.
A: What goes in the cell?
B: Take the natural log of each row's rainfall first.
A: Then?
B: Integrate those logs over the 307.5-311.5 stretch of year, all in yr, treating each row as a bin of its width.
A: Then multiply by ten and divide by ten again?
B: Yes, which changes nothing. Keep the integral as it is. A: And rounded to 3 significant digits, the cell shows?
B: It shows 18.8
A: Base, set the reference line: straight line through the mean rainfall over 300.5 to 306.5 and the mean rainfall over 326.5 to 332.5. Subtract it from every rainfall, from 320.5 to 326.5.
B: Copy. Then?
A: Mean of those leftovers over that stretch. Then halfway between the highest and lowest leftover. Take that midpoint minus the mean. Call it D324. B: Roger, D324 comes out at -1.8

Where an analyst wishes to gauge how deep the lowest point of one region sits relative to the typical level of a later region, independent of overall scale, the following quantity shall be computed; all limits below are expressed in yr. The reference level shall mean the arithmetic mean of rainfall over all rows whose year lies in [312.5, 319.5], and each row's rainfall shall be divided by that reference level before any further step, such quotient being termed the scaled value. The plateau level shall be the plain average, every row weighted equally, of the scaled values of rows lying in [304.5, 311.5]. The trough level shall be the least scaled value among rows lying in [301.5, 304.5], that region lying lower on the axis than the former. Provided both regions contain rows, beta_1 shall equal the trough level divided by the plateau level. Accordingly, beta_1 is 1.2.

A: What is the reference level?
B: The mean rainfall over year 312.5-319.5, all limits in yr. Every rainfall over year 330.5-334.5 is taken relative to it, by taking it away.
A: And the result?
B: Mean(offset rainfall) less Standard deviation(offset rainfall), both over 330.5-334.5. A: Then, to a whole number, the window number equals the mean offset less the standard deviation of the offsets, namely 89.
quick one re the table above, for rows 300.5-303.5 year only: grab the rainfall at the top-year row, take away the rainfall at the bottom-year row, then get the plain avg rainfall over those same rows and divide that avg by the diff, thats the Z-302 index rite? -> -10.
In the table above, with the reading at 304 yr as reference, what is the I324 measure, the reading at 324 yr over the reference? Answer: 1.5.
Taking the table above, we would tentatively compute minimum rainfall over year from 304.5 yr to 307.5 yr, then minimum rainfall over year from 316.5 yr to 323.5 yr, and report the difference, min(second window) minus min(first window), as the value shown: 20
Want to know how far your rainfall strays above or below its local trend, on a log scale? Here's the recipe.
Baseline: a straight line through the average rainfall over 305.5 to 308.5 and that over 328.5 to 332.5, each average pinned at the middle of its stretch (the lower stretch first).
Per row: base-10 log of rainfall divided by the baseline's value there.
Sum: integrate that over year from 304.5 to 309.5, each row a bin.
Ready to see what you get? 0.0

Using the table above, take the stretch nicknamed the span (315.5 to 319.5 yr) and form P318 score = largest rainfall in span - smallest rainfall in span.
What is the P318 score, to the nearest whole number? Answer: 27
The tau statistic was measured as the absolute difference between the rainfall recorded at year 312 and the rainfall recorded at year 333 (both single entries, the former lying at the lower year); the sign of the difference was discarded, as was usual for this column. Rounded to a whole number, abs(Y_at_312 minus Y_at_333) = 109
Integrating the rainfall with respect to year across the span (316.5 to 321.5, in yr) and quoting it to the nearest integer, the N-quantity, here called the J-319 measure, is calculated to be 772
